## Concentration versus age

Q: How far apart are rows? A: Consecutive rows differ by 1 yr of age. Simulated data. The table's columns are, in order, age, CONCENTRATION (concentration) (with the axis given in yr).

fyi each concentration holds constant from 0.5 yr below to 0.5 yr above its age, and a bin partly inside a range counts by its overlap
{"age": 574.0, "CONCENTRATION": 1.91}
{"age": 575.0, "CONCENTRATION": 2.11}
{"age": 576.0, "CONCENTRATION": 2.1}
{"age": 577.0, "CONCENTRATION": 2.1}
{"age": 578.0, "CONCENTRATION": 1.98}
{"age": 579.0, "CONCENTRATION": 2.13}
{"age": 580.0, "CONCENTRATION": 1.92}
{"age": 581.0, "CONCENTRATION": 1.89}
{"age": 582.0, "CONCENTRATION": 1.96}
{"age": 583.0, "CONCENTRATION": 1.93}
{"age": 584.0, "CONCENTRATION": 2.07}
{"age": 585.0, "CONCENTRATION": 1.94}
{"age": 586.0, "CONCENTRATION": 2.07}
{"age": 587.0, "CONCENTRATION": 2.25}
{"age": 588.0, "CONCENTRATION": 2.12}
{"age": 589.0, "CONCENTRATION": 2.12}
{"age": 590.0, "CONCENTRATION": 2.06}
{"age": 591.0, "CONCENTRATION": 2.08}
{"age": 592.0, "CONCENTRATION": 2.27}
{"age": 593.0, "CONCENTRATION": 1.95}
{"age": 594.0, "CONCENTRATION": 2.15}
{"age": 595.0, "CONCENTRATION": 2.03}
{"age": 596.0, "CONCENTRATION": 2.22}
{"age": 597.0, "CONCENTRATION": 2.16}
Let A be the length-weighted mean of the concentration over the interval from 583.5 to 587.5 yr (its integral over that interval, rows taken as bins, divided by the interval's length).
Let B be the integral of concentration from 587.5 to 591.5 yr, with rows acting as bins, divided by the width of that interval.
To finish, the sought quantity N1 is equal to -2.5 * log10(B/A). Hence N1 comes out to -0.01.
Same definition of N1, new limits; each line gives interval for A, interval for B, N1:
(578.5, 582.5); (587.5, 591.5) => -0.06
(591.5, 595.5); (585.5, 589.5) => -0.02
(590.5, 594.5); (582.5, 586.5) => 0.06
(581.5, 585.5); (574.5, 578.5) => -0.05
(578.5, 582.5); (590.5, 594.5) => -0.07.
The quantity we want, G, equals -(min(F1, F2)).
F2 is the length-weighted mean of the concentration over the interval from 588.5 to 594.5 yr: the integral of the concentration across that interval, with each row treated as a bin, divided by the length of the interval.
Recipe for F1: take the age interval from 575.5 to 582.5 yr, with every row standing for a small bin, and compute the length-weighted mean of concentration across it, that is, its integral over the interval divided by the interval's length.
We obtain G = -2.01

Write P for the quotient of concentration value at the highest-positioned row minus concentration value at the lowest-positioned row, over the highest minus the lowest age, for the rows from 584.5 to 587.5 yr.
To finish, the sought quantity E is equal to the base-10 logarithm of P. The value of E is -0.8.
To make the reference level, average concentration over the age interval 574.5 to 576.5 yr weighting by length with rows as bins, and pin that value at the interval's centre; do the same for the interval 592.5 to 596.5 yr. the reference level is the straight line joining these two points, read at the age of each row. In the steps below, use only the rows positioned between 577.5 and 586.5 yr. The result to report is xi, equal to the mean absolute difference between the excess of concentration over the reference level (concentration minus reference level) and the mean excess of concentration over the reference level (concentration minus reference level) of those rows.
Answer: 0.069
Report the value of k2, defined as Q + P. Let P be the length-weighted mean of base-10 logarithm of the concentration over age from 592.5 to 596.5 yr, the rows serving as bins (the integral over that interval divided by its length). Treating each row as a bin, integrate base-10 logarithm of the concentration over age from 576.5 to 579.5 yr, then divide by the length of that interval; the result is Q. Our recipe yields 0.635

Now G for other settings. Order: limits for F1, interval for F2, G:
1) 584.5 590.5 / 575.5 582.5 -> -2.01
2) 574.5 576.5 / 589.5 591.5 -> -2.07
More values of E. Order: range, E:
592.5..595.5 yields -1.4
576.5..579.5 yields -1.8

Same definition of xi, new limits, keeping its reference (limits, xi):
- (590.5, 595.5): 0.091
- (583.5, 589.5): 0.070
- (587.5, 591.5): 0.024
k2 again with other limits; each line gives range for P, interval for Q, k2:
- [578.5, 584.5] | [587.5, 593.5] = 0.619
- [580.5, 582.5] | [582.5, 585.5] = 0.581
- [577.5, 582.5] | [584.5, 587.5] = 0.614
